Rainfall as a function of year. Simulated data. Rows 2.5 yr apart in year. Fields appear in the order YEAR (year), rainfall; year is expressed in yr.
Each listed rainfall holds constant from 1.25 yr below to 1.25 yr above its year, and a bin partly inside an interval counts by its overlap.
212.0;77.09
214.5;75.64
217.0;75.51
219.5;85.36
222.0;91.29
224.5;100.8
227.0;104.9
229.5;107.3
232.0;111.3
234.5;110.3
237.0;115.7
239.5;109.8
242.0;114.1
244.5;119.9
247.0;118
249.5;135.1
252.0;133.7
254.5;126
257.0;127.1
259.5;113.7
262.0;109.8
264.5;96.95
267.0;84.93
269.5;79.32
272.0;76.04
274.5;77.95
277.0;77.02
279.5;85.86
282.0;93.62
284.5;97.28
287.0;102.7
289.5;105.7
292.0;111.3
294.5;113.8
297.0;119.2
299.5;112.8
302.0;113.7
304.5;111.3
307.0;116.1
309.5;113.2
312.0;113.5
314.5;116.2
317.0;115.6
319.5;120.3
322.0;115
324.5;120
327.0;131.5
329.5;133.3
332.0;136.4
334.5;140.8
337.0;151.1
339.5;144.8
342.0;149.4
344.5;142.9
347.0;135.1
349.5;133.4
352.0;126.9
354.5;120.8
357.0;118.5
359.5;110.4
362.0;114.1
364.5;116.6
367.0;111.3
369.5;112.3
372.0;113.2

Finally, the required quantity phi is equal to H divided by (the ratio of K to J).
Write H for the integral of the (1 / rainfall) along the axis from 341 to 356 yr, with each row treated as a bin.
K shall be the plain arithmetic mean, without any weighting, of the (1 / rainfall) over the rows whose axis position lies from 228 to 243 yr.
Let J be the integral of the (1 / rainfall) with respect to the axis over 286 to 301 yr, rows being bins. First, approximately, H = 0.112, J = 0.135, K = 0.0090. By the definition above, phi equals 1.7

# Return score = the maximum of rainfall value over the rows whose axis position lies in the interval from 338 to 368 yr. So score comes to 149.4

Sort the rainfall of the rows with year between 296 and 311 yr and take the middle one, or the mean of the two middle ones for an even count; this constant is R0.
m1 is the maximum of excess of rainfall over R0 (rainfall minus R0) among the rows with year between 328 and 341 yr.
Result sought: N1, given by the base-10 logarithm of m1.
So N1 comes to 1.58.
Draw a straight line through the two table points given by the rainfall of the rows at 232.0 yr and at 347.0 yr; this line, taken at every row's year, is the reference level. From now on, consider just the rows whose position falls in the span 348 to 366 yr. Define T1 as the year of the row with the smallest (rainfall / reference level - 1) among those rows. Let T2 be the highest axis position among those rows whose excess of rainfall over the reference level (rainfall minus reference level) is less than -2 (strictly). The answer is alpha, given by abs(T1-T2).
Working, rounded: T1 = 359.5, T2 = 364.5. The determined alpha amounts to 5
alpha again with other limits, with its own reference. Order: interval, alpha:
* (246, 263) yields 0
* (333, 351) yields 0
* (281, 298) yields 15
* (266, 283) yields 10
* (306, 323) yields 0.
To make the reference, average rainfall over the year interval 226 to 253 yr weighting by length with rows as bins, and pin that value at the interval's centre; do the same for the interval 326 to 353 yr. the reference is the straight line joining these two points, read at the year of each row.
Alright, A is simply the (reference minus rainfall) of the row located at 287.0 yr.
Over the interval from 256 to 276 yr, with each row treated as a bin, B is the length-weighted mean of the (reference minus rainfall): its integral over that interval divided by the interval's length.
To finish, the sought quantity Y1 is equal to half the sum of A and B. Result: 26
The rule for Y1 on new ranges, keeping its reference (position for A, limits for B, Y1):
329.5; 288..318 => 10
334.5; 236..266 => -1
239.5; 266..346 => 12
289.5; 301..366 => 17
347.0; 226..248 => 4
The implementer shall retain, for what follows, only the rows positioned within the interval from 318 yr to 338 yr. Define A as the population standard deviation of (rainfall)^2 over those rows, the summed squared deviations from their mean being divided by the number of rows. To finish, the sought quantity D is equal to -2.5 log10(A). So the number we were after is -8.7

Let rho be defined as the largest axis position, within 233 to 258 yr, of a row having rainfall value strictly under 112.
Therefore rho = 239.5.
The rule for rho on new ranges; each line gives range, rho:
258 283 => 282.0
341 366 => 359.5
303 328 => 304.5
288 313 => 304.5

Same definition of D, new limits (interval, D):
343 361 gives -8.5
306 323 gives -6.8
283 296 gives -7.7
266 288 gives -8.0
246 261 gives -8.2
